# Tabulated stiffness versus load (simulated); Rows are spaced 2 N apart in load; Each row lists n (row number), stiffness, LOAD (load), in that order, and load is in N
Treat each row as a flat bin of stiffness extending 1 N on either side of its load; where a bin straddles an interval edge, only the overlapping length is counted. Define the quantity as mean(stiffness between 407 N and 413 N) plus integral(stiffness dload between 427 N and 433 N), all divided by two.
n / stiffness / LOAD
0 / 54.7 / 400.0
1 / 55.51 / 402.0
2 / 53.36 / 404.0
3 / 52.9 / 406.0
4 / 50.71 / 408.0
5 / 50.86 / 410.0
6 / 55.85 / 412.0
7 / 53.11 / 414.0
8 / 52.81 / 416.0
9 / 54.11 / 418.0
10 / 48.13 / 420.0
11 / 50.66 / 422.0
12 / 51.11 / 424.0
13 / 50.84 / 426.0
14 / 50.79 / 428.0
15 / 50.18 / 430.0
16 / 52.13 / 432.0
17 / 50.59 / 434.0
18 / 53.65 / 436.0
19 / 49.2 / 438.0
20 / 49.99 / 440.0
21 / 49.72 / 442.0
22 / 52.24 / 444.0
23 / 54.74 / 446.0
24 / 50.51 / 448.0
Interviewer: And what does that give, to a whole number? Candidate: 179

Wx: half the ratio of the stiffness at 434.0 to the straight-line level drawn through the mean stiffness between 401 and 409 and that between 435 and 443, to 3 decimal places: 0.496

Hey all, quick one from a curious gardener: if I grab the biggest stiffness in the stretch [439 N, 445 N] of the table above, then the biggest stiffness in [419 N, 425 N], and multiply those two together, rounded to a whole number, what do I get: 2670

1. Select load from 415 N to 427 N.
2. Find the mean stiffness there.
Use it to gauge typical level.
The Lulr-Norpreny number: 51.3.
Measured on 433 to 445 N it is 50.9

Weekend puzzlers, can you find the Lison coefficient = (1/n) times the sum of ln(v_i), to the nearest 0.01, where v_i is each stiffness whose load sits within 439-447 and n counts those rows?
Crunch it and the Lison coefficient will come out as 3.94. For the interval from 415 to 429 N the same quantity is 3.94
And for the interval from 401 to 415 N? 3.97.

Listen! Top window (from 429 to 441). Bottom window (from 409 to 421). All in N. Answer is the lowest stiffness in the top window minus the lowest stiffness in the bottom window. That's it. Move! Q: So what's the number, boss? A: 1.1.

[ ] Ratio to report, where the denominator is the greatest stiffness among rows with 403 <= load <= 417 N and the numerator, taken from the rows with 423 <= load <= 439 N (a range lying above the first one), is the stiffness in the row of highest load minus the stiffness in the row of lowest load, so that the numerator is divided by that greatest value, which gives -0.03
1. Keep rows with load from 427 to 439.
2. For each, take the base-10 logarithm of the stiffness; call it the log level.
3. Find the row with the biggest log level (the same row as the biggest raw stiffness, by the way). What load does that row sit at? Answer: 436.0 N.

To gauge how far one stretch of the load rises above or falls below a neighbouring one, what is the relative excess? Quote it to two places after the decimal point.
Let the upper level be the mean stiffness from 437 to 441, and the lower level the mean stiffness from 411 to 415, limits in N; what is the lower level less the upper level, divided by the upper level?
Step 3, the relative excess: 0.10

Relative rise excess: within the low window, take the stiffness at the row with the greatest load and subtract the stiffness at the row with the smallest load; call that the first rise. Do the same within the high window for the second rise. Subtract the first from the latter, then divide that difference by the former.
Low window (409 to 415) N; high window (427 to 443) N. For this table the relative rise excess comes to -1.5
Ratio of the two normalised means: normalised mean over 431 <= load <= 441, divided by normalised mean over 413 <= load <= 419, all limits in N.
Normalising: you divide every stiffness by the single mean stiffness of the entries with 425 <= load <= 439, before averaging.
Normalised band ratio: 0.96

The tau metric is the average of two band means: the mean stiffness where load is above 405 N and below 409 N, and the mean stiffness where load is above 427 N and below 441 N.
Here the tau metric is 51.4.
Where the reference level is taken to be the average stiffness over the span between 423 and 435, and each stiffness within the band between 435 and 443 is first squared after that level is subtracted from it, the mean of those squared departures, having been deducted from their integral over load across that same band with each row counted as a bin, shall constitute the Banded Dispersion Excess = 22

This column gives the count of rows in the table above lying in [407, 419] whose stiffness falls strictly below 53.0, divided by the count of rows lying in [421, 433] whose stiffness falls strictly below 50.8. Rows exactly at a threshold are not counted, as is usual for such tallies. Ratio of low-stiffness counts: 1.0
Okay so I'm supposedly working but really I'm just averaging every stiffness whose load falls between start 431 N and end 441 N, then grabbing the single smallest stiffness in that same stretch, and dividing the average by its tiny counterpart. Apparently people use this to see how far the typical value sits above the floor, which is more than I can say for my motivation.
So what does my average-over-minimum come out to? 1.04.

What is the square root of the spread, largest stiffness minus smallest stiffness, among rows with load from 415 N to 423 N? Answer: 2.45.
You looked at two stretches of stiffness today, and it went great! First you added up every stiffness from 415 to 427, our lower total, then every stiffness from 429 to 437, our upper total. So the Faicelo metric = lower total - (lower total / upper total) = 306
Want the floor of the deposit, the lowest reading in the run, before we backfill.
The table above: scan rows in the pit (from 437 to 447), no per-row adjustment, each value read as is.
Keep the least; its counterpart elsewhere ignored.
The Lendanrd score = 49.2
